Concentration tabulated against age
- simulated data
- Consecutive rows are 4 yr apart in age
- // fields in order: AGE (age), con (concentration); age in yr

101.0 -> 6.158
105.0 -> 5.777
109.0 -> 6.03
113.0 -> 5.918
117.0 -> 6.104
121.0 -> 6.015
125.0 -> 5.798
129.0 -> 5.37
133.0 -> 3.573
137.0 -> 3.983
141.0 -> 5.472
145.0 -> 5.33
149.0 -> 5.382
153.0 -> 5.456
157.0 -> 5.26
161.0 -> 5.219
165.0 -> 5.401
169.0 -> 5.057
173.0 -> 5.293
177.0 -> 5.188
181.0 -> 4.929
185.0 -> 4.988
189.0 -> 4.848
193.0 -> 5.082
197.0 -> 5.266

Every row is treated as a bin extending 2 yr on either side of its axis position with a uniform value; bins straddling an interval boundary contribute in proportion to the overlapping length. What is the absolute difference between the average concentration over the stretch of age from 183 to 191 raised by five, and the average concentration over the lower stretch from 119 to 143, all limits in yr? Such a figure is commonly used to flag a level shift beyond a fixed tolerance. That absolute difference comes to 4.9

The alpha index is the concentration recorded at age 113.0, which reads 5.918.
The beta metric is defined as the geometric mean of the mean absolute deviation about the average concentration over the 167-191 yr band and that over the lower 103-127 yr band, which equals 0.119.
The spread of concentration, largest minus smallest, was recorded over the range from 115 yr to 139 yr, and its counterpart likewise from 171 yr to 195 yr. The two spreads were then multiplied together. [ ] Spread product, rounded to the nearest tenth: 1.1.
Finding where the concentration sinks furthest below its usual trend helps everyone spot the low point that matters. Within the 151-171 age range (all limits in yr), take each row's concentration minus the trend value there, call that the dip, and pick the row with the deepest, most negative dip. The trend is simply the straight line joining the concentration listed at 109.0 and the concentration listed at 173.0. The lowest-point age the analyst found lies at 169.0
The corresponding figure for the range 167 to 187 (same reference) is 169.0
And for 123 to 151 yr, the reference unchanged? 133.0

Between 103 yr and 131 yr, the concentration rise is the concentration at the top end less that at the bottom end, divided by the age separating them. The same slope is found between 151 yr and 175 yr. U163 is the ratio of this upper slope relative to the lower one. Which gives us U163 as 0.5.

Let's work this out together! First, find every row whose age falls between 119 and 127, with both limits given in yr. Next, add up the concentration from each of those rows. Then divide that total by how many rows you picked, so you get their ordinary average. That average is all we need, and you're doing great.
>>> 5.9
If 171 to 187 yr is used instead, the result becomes 5.1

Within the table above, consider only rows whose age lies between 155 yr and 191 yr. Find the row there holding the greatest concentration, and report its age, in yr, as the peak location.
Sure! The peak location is 165.0 yr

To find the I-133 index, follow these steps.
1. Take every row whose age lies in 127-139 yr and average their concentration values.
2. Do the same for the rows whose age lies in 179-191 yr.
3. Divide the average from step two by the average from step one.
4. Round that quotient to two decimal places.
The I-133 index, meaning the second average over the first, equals 1.14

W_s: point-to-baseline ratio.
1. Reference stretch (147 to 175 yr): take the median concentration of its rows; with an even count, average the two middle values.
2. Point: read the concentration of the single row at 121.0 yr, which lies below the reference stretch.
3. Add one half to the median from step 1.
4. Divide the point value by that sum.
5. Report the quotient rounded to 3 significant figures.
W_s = 1.04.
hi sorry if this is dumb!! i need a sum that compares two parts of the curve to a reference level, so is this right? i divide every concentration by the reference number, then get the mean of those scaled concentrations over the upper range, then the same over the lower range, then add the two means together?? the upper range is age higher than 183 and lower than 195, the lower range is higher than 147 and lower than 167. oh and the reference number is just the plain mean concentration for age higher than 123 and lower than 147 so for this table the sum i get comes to 2.10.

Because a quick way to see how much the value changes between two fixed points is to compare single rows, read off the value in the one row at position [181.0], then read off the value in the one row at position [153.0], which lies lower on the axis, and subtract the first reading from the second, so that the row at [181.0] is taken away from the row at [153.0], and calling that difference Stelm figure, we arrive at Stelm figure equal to 0.5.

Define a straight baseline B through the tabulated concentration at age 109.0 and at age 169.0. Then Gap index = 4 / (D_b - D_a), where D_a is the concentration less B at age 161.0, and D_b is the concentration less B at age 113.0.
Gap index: -50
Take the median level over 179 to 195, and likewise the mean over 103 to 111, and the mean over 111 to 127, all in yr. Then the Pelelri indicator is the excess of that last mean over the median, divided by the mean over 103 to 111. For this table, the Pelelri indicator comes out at 0.17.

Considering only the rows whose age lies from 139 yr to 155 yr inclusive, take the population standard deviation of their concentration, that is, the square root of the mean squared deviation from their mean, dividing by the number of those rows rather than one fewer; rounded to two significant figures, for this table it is 0.057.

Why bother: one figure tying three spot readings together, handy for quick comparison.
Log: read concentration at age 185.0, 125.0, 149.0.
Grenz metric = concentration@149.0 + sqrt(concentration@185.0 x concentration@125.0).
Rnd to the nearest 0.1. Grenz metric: 10.8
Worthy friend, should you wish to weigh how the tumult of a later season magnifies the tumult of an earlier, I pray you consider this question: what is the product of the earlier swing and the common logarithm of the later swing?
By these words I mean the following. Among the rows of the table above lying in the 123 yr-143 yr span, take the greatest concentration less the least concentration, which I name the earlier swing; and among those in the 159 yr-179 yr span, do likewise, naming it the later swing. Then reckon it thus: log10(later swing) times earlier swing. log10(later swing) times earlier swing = -1.03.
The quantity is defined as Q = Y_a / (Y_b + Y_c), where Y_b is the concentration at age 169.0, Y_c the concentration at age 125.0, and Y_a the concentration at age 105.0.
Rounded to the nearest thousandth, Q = 0.532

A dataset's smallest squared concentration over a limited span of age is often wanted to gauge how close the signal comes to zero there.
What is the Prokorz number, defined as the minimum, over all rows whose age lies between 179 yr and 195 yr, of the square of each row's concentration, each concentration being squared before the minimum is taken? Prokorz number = 24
